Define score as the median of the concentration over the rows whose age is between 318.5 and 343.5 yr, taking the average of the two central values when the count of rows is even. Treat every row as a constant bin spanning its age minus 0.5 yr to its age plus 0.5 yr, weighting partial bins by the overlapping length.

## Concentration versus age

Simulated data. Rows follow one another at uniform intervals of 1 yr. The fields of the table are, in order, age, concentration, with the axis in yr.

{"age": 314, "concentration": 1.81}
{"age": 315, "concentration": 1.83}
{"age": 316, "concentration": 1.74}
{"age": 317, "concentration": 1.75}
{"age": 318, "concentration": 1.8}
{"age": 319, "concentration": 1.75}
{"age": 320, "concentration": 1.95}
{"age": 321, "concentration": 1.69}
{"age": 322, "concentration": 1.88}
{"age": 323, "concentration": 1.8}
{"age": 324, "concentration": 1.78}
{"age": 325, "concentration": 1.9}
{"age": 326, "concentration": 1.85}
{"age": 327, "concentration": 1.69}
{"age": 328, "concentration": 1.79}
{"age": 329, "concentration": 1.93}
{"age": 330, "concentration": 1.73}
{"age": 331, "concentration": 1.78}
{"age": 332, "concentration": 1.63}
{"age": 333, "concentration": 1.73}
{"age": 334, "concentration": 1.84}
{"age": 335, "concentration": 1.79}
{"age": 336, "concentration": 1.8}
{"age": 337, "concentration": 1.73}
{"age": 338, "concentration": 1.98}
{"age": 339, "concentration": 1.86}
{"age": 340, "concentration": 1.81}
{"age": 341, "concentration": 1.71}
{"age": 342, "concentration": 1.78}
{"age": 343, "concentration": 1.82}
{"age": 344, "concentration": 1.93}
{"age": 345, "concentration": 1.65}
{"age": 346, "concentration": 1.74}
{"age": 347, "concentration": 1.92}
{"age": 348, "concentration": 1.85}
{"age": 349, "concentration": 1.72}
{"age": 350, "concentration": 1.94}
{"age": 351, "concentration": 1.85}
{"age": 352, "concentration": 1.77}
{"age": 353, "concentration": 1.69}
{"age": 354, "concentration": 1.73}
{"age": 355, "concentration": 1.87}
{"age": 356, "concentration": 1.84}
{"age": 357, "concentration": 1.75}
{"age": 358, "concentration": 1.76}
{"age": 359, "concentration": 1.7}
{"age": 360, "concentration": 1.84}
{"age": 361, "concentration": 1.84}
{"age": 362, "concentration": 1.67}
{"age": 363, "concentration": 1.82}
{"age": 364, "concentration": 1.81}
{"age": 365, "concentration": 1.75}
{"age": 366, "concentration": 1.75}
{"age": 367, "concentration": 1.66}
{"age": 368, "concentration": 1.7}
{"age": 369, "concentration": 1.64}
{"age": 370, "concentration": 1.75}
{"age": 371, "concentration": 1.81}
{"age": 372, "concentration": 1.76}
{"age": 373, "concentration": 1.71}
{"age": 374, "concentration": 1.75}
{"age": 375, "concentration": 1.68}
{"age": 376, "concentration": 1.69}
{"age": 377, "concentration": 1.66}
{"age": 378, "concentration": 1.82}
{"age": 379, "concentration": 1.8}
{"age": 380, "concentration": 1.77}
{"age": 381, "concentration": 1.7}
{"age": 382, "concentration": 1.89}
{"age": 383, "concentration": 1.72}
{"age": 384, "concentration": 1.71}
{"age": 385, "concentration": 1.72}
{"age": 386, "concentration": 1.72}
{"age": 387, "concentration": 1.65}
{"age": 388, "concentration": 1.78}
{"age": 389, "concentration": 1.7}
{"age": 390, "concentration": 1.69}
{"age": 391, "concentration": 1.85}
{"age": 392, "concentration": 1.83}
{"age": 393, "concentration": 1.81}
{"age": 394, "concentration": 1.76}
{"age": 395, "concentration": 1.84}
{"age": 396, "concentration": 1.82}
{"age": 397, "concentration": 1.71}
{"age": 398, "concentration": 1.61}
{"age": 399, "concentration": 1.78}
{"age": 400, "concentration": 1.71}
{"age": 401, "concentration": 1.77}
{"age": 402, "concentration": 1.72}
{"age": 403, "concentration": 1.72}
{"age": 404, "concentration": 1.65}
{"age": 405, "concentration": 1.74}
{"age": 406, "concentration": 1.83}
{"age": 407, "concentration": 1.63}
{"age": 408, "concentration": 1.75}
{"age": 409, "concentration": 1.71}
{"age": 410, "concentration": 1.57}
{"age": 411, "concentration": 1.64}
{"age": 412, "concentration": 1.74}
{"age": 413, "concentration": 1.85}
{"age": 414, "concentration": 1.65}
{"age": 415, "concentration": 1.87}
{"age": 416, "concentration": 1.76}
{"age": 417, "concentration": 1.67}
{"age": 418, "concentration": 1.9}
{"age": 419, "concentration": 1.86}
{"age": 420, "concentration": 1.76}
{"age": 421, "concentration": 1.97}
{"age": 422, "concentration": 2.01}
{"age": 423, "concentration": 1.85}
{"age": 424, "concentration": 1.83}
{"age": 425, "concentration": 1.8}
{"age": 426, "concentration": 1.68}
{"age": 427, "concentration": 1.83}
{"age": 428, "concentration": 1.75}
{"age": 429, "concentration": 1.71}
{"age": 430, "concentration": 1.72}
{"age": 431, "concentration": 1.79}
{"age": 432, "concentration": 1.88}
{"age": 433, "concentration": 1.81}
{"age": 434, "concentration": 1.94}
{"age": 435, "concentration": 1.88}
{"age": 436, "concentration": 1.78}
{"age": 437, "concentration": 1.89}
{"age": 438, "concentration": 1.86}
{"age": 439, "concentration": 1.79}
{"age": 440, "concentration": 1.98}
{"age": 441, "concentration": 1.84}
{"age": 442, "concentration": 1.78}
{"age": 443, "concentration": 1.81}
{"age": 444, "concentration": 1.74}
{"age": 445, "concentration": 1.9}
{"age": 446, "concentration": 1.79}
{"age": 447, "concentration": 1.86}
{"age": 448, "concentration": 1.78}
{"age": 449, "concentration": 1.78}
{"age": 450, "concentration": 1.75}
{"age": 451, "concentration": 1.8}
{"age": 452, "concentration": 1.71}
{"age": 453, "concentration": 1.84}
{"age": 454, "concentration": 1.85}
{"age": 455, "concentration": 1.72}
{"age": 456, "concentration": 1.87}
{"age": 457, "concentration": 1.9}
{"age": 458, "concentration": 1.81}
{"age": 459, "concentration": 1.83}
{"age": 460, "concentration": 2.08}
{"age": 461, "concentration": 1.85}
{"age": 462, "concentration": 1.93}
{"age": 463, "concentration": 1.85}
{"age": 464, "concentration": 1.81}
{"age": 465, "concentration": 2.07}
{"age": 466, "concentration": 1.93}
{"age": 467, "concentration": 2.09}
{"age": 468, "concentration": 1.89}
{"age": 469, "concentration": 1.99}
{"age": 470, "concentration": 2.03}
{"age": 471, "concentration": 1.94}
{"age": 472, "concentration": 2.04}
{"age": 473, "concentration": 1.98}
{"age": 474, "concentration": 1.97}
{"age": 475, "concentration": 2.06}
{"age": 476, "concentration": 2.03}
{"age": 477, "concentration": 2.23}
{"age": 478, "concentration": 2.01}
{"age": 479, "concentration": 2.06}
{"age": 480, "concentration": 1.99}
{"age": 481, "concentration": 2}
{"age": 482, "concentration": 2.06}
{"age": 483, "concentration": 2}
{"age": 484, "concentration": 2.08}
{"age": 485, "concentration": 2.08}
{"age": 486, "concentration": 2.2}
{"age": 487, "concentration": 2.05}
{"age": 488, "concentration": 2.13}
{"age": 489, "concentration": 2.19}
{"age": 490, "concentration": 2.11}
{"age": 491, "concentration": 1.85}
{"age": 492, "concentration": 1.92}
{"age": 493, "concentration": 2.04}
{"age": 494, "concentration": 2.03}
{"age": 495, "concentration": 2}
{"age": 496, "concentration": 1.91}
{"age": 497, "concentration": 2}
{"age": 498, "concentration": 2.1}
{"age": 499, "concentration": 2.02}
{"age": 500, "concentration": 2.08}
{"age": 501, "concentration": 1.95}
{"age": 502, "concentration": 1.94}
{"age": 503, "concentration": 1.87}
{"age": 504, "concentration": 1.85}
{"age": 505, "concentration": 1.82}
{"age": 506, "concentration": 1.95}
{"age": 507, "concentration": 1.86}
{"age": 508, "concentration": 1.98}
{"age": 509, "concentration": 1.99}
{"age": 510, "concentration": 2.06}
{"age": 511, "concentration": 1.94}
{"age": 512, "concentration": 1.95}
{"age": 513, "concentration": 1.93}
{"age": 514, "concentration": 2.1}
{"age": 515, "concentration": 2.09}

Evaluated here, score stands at 1.79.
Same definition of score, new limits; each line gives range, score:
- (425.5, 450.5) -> 1.79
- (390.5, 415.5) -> 1.74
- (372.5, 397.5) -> 1.72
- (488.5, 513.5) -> 1.95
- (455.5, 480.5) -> 1.98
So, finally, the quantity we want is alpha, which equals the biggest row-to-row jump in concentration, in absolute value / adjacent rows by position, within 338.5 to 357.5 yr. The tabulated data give 0.28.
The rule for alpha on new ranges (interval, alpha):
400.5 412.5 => 0.20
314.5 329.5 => 0.26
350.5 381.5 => 0.17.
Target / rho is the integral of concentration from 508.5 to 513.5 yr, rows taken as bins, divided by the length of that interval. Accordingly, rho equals 1.97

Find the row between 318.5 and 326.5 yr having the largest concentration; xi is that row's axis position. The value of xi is 320 yr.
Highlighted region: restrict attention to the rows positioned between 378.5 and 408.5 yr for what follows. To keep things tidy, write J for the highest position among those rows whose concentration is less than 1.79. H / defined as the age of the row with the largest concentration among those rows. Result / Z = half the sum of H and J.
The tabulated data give 395.0 yr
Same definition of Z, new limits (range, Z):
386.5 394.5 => 392.5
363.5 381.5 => 379.5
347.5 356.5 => 352.0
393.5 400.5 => 397.5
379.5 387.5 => 384.5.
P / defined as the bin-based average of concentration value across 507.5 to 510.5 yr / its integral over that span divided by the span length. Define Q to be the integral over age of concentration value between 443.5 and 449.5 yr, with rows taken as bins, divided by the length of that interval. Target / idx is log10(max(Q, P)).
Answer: 0.303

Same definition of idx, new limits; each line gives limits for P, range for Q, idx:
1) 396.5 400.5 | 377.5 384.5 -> 0.249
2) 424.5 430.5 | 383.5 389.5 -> 0.243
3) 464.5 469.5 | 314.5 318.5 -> 0.300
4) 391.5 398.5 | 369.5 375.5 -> 0.248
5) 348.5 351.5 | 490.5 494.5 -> 0.292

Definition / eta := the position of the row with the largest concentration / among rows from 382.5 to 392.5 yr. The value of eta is 391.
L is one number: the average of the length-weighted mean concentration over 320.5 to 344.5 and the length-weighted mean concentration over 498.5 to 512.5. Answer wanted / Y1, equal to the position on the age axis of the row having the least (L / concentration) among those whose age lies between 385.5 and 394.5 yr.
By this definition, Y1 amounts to 391 yr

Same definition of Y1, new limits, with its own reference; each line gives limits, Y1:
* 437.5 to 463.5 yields 460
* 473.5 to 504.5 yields 477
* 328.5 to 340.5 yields 338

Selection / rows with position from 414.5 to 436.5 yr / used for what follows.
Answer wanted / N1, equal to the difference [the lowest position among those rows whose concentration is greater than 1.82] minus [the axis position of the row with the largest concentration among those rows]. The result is -7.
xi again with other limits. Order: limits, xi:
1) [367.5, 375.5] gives 371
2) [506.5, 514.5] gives 514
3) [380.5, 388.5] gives 382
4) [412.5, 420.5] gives 418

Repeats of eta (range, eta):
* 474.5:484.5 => 477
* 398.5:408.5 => 406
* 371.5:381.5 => 378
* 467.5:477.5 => 477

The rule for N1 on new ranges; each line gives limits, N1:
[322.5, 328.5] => 0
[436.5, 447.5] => -3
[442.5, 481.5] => -32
